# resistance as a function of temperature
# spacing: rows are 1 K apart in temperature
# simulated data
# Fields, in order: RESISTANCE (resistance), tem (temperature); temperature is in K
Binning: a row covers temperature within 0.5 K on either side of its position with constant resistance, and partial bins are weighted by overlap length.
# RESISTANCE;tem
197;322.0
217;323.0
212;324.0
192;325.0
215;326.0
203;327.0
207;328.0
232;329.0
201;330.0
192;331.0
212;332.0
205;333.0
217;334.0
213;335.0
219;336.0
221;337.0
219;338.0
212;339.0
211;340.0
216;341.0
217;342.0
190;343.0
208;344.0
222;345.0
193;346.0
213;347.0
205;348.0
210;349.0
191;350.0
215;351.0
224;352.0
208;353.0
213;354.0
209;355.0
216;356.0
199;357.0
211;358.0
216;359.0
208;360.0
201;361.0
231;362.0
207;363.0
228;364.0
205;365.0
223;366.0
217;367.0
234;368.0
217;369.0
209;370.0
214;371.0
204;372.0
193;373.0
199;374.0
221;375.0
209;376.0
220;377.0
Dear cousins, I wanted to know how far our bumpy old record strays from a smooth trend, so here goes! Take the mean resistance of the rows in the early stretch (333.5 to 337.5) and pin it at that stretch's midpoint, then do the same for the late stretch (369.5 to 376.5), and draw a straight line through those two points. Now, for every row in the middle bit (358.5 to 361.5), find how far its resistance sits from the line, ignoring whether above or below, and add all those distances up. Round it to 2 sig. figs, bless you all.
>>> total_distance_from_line 17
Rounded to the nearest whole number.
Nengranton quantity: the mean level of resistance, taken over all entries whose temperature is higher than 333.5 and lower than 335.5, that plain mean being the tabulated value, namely 215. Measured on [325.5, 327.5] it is 209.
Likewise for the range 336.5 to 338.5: 220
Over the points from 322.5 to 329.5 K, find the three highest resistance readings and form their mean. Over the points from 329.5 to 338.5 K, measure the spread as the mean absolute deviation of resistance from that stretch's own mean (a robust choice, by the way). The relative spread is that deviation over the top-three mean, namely 0.035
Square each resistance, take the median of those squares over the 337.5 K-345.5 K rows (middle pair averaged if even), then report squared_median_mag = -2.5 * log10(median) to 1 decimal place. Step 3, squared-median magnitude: -11.7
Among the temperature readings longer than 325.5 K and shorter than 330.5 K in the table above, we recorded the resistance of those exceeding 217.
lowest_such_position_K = 329.0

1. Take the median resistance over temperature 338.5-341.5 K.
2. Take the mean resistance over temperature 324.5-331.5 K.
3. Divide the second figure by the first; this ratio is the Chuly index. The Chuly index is 0.97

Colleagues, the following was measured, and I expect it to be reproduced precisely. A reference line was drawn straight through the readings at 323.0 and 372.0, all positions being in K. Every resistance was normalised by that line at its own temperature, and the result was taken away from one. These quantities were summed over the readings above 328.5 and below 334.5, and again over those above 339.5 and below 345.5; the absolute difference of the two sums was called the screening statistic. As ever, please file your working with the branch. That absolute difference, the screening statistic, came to 0.10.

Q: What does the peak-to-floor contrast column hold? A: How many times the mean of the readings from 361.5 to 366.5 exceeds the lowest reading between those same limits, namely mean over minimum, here 1.07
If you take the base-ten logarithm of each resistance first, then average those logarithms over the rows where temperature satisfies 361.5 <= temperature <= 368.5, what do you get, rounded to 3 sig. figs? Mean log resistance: 2.34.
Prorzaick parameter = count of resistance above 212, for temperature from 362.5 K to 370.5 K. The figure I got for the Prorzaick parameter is 5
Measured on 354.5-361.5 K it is 2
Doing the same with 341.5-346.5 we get 2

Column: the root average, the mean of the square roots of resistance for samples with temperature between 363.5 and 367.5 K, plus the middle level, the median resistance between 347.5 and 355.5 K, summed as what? 224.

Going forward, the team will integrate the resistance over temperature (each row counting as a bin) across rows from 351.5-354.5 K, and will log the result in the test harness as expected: 645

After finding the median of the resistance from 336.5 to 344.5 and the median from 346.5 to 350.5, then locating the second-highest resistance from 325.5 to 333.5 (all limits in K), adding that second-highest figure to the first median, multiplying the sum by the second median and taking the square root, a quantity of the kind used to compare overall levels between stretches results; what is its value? 298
